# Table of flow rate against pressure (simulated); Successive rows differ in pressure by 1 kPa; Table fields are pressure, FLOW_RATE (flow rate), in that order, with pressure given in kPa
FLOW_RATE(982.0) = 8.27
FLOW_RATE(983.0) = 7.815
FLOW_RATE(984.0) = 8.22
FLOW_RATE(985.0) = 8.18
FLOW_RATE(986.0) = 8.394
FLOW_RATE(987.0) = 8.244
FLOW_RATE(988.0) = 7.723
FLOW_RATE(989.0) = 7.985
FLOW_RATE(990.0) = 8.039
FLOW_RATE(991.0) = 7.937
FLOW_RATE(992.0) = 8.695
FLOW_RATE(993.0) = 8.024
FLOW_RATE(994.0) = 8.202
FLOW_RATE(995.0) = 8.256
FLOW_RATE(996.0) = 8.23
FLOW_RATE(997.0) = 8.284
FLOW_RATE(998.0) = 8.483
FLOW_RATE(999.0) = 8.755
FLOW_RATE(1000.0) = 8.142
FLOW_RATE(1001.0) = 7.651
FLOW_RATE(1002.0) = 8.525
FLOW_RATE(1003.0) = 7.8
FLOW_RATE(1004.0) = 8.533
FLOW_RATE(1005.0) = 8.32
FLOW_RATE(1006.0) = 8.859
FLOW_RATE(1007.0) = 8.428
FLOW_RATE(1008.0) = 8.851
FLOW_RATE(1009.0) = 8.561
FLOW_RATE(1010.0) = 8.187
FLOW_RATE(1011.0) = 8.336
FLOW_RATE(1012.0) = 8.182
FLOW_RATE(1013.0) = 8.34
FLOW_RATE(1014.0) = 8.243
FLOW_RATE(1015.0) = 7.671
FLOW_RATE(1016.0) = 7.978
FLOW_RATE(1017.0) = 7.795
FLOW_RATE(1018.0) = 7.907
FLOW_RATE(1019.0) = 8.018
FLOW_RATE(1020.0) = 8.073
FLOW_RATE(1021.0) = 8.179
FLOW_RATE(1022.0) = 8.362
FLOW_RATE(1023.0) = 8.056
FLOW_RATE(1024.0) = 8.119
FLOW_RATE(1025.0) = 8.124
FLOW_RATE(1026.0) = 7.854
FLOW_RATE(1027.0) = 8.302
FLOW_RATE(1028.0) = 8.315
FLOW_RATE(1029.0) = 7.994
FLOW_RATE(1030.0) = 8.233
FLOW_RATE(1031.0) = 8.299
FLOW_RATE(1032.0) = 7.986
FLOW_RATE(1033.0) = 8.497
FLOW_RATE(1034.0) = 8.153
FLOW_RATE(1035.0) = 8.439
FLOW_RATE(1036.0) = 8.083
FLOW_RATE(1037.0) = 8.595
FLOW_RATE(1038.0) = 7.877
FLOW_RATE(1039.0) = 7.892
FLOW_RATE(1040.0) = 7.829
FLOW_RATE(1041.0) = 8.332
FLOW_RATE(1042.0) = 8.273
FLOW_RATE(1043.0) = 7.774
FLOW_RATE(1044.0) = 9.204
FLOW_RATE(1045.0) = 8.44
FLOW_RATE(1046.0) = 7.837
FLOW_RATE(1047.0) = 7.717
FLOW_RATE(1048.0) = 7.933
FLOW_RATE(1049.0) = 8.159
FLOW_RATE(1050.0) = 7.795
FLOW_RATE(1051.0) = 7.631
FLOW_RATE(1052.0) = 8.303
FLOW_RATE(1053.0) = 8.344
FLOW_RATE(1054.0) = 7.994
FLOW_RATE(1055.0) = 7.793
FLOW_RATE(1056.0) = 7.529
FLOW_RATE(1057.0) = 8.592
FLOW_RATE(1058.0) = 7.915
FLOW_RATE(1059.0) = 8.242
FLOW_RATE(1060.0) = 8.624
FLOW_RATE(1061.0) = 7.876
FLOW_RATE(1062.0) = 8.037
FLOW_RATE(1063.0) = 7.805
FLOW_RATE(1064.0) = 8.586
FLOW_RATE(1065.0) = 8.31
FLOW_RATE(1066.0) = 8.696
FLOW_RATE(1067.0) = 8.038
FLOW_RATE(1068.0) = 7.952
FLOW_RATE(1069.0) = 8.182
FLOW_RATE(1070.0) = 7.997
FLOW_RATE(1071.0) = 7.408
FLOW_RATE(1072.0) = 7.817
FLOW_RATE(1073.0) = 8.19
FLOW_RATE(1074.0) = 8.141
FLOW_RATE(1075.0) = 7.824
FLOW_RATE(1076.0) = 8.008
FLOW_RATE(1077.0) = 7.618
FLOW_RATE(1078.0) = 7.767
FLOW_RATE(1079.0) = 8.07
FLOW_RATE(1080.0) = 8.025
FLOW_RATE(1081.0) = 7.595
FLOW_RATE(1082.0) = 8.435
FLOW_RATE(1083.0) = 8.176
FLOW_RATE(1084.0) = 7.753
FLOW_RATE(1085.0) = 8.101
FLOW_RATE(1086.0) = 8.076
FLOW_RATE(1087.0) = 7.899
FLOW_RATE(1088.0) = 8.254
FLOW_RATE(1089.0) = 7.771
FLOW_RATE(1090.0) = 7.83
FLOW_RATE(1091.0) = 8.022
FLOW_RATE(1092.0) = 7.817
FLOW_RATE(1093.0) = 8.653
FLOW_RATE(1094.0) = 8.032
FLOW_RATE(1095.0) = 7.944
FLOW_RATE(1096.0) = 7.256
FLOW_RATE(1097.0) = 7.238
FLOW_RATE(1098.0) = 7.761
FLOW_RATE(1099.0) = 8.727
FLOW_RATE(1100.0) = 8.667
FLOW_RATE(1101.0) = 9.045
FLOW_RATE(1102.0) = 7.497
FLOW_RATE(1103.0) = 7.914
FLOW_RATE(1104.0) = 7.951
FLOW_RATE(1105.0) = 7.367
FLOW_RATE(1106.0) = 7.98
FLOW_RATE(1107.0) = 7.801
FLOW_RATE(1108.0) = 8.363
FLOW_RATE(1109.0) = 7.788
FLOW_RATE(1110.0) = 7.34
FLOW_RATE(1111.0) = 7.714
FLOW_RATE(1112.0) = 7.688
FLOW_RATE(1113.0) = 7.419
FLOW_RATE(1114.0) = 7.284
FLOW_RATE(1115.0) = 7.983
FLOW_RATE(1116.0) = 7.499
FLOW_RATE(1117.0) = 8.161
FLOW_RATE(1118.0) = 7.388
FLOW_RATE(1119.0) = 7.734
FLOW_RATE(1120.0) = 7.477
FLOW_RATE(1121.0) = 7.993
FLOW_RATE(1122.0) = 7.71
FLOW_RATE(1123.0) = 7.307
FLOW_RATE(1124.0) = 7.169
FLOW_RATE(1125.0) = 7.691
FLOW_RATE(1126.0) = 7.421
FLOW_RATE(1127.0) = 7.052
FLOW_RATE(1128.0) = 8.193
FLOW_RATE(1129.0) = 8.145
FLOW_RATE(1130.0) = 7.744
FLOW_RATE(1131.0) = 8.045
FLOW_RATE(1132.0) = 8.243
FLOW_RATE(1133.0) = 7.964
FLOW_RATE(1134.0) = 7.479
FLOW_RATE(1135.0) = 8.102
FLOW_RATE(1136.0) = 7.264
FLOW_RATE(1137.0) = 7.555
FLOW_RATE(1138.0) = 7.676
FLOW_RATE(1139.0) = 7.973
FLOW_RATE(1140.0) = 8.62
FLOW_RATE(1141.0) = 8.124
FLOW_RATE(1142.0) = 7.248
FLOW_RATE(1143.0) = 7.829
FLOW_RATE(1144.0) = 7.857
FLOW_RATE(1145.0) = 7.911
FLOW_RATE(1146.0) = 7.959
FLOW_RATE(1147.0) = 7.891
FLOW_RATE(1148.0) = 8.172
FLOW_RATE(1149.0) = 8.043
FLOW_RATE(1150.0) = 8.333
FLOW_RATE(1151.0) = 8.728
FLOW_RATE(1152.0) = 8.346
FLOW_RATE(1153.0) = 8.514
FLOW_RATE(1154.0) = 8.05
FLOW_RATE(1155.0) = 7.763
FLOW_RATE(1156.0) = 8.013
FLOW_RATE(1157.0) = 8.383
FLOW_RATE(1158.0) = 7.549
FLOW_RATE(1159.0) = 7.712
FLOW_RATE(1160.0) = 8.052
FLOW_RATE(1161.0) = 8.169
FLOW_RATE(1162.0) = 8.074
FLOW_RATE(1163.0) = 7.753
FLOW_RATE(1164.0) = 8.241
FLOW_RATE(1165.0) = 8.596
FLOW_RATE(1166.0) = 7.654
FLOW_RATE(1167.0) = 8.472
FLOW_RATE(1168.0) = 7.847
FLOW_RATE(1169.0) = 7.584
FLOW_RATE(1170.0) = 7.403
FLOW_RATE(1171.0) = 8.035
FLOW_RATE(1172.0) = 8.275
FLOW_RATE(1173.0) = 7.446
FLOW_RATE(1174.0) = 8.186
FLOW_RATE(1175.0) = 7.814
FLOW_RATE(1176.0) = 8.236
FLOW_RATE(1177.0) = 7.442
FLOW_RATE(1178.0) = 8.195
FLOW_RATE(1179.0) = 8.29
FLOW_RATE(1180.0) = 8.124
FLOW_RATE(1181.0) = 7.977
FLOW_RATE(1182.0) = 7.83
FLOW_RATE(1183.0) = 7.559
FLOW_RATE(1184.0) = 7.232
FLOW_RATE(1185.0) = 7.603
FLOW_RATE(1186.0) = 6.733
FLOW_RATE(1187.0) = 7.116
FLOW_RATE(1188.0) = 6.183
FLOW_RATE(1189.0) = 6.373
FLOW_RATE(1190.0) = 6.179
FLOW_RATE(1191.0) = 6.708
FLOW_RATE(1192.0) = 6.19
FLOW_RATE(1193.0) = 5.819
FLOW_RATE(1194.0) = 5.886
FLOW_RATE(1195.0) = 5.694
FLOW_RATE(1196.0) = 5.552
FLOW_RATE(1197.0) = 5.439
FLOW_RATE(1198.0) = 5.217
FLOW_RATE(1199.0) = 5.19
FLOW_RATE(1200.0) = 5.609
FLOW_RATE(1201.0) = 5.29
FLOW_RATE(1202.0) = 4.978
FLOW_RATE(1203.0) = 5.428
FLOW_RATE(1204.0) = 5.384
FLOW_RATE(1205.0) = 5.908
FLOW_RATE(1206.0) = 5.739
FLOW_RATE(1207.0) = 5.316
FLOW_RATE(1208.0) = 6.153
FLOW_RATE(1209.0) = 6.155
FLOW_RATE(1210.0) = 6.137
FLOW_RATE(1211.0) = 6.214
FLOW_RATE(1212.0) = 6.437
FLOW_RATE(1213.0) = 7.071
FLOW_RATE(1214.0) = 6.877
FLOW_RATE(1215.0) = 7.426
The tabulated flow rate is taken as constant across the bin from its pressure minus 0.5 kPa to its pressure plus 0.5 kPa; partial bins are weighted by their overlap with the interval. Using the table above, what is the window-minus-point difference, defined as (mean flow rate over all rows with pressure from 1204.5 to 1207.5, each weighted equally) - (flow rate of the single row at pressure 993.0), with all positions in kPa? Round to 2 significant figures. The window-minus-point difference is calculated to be -2.4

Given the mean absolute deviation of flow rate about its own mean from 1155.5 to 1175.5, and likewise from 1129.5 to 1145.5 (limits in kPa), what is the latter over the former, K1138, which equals 0.93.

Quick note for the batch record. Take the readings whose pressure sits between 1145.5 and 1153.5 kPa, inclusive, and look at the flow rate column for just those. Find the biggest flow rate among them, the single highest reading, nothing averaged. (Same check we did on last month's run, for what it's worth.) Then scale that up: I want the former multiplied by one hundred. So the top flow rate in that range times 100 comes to 873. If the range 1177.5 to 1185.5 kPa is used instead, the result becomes 829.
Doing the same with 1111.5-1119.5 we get 816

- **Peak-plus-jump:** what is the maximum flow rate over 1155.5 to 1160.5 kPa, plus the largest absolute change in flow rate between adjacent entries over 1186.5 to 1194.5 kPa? 9.3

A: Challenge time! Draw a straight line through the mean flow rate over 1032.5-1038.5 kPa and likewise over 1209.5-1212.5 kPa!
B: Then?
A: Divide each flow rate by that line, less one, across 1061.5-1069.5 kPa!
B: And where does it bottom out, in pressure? 1063.0 kPa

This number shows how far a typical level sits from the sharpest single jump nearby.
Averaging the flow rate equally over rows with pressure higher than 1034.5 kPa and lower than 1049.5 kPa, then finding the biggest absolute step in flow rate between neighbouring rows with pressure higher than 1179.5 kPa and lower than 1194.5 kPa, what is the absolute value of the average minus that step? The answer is 7.23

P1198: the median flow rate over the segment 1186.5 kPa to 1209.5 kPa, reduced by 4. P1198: 1.74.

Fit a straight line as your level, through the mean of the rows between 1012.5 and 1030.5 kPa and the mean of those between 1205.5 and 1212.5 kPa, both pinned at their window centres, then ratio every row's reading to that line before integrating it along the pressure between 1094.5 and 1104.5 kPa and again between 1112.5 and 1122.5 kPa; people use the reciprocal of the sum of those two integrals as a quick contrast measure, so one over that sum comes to 0.0455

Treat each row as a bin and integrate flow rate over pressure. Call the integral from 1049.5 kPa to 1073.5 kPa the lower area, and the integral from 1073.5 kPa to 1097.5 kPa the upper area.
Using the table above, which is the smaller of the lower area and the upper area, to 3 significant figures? 190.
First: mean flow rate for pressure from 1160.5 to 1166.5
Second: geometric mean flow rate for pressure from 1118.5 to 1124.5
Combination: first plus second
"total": 15.6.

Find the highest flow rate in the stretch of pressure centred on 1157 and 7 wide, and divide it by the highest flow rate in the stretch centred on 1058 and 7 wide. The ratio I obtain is 0.97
